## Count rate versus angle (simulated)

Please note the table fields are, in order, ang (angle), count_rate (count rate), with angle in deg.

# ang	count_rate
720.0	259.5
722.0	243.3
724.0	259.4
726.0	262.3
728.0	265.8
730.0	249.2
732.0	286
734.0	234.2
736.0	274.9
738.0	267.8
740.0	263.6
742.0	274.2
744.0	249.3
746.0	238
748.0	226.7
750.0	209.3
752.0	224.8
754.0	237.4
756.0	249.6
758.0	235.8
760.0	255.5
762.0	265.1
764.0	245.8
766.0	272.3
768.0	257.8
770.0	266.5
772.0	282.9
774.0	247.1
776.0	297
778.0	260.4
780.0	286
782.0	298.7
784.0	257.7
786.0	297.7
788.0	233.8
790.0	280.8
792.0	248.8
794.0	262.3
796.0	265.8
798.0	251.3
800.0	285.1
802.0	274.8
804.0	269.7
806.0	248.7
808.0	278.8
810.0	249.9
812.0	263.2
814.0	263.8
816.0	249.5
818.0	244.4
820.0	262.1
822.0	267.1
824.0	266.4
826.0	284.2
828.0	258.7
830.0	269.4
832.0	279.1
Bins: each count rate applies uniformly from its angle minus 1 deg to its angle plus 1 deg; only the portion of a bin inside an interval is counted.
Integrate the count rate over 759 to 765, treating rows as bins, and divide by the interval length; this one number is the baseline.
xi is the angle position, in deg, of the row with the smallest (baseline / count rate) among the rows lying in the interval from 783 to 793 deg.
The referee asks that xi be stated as 786.0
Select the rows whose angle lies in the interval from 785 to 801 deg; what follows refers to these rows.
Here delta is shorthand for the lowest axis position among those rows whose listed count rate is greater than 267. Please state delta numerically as 786.0 deg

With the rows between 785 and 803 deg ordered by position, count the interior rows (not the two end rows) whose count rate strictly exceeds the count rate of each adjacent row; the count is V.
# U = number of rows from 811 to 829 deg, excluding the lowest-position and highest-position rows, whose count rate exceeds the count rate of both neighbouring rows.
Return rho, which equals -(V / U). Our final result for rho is -1.0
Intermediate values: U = 3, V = 3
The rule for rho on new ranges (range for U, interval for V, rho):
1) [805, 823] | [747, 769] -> -1.5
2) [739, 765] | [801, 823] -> -0.7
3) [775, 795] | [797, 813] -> -0.7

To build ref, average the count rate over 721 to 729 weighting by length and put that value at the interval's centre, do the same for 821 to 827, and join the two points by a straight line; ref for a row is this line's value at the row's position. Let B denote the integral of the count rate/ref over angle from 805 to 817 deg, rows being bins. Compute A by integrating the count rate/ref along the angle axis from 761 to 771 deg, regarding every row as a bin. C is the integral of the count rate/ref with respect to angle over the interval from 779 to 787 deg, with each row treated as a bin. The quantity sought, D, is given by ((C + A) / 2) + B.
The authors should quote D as 20.7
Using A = 10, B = 11.5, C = 9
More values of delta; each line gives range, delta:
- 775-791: 776.0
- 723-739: 732.0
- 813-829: 822.0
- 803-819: 804.0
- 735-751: 736.0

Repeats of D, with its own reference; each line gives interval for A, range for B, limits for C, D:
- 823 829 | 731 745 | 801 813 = 23.1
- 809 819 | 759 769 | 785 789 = 16.5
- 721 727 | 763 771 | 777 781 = 12.9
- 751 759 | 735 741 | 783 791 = 13.8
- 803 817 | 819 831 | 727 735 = 22.5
